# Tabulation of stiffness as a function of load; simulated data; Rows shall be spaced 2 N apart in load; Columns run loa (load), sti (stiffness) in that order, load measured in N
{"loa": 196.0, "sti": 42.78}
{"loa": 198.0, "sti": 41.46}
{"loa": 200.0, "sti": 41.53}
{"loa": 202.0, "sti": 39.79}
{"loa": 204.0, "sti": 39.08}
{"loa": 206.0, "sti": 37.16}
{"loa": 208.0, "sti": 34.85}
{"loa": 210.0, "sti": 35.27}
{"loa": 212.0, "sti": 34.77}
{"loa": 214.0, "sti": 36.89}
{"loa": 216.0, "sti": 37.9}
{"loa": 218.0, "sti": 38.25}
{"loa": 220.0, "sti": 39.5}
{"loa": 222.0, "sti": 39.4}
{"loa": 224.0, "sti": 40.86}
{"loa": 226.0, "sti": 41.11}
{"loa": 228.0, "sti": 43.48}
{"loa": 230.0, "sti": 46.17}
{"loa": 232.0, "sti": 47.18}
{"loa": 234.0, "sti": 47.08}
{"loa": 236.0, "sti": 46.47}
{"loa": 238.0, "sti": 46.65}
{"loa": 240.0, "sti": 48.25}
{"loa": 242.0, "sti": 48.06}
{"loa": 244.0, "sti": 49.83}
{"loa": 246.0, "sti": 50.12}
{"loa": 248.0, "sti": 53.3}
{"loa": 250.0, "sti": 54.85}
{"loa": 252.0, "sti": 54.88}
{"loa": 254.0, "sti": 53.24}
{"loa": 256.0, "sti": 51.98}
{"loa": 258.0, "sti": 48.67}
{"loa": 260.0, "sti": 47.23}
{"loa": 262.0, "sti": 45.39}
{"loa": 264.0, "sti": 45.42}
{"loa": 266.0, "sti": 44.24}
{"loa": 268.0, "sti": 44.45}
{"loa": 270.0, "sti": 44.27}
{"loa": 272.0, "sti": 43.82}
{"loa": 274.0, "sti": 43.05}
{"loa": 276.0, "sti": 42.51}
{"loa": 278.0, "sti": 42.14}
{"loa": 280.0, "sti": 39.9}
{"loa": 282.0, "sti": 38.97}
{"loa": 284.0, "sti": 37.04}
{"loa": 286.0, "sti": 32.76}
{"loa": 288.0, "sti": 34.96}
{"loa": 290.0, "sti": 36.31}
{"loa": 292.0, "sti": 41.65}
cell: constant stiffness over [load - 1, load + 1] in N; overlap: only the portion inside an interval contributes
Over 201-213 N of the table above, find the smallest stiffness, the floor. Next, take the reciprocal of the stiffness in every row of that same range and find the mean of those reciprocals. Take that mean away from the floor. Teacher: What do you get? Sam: 35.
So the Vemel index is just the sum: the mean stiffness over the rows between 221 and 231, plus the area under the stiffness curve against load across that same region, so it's 464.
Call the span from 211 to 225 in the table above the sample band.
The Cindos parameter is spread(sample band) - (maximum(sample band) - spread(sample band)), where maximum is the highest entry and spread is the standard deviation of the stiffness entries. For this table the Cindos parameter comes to -37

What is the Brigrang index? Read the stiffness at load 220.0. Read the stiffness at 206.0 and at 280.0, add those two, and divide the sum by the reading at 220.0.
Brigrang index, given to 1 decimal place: 2.0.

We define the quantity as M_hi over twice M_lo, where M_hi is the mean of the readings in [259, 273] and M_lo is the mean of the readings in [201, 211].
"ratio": 0.60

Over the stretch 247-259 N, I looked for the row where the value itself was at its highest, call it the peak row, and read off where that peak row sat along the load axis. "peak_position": 252.0 N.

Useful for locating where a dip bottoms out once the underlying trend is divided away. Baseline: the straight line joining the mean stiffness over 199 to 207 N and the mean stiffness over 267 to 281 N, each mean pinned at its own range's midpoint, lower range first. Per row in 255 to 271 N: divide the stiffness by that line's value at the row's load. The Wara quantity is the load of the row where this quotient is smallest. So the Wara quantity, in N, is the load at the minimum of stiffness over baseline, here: 270.0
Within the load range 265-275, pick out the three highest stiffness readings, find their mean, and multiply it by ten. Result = 443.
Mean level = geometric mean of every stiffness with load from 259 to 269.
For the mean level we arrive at 45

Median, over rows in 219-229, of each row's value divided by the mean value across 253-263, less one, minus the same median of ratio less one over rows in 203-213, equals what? 0.11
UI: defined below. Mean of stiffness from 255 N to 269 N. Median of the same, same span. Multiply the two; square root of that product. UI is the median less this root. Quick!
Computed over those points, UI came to -0.67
